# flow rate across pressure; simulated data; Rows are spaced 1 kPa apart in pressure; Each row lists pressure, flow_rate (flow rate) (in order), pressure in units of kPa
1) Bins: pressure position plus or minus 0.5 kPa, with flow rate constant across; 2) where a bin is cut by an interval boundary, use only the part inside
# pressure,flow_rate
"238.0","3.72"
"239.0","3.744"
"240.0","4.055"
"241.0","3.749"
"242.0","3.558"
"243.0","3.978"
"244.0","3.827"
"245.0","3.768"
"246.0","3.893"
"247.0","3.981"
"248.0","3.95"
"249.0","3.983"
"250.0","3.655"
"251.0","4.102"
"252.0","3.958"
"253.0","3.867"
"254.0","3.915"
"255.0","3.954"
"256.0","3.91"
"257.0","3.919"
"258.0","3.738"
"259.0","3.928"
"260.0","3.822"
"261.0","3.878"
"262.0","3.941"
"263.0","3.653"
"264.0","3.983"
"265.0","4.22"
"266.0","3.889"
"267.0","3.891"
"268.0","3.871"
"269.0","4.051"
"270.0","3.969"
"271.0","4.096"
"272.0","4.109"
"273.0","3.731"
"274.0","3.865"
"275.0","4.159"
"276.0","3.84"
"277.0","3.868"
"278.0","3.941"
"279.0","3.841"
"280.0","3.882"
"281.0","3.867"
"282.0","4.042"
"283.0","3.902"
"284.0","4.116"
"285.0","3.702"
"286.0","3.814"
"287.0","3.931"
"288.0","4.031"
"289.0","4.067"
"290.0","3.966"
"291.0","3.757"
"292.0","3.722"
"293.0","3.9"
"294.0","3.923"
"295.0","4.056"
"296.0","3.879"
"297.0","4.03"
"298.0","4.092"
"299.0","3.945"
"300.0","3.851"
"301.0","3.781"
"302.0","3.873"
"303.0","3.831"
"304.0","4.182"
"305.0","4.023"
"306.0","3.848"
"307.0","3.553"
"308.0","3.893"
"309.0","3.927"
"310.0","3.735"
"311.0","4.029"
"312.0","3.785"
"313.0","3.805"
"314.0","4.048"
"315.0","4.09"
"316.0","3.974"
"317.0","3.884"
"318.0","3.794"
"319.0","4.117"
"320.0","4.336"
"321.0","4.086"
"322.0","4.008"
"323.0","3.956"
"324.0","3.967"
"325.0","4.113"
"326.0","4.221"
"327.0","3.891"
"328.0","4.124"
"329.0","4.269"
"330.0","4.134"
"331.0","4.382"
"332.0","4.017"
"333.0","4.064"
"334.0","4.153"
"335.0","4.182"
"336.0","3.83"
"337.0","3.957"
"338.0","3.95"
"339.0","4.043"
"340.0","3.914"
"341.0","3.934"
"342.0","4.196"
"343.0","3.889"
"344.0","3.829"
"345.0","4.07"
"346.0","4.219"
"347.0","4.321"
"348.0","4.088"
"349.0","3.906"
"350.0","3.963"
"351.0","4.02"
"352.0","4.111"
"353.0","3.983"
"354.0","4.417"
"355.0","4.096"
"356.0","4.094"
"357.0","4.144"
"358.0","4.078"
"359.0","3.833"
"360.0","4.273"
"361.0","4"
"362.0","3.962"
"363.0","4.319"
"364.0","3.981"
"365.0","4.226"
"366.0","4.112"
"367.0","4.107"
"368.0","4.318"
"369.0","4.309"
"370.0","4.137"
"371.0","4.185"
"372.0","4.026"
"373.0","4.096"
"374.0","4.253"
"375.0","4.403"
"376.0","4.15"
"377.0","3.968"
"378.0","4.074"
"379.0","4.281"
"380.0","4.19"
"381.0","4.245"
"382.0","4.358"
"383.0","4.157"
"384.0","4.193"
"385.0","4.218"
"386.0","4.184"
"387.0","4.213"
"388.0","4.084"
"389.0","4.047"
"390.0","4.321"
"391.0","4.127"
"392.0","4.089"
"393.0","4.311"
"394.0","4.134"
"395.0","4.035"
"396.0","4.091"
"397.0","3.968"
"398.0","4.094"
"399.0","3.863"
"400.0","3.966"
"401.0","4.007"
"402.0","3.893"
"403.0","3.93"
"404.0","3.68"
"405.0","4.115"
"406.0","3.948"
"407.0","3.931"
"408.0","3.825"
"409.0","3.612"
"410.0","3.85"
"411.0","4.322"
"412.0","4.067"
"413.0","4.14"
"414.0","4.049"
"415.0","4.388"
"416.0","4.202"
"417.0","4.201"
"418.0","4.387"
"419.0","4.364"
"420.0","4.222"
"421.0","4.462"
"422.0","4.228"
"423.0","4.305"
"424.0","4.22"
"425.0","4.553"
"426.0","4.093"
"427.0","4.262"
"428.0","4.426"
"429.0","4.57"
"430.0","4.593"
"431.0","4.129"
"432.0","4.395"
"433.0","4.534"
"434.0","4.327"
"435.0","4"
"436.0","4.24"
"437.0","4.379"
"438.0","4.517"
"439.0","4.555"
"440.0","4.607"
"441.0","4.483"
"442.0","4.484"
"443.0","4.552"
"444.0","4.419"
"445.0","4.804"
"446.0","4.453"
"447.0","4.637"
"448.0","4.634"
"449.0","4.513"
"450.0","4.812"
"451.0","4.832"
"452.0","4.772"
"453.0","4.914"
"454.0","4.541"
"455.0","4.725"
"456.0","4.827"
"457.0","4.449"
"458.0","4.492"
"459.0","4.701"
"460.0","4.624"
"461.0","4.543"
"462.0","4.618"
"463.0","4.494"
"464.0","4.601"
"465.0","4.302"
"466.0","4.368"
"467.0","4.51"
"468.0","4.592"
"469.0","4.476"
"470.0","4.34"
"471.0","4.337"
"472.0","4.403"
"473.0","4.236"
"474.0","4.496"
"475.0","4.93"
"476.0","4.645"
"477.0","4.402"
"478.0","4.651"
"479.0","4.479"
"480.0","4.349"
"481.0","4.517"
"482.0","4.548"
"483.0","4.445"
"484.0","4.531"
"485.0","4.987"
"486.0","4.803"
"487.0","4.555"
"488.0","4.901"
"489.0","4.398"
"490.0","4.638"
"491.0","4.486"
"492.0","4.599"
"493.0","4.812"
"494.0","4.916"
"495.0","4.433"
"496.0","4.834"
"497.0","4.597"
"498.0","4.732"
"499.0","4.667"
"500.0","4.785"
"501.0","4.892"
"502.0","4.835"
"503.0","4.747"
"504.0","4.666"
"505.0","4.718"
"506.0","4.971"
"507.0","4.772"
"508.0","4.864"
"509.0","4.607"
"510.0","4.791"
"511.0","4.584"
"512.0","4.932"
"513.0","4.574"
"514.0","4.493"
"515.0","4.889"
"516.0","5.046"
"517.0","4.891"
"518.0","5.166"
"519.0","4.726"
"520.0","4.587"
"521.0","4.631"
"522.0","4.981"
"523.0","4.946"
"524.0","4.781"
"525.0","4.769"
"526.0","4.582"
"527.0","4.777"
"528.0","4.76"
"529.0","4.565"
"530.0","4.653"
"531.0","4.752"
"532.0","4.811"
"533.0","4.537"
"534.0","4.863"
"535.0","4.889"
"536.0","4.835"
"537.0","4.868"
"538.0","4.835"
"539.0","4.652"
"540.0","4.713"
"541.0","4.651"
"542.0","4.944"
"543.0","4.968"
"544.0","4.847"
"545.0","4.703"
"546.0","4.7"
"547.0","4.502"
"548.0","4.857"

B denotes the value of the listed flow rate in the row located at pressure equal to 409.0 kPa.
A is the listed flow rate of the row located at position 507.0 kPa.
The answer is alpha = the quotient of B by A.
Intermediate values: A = 4.772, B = 3.612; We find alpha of 0.76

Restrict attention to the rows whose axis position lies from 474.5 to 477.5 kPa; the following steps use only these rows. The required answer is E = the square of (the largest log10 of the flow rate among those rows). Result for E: 0.480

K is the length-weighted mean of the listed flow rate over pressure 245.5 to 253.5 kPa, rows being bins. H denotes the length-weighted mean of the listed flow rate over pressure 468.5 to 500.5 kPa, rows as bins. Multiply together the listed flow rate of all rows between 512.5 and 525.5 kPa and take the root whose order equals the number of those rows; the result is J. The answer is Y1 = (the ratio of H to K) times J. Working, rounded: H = 4.59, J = 4.80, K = 3.92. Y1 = 5.6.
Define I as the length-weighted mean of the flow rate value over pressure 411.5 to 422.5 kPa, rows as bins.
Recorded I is 4.2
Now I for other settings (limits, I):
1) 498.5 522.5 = 4.8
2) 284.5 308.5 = 3.9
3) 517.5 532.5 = 4.8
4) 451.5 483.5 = 4.5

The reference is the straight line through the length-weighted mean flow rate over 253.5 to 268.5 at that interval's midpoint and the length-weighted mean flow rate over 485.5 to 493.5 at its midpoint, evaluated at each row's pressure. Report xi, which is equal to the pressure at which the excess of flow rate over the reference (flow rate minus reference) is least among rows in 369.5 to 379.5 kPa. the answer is 377.0 kPa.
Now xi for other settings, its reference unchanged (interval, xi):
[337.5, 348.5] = 344.0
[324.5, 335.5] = 327.0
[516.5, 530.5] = 529.0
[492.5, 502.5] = 495.0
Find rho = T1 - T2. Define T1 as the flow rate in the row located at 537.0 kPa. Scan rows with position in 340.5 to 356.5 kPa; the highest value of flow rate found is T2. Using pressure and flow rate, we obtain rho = 0.5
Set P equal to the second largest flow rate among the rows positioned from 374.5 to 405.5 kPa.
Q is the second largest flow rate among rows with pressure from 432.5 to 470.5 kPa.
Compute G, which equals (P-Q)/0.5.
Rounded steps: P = 4.358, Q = 4.832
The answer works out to -0.9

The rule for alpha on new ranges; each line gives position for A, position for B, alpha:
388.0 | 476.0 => 1.14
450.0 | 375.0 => 0.92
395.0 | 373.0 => 1.02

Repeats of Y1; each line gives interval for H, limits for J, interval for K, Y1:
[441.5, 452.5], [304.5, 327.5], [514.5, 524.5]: 3.8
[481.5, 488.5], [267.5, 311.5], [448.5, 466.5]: 4.0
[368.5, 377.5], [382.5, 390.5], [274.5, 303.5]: 4.4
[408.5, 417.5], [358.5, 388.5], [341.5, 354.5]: 4.2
